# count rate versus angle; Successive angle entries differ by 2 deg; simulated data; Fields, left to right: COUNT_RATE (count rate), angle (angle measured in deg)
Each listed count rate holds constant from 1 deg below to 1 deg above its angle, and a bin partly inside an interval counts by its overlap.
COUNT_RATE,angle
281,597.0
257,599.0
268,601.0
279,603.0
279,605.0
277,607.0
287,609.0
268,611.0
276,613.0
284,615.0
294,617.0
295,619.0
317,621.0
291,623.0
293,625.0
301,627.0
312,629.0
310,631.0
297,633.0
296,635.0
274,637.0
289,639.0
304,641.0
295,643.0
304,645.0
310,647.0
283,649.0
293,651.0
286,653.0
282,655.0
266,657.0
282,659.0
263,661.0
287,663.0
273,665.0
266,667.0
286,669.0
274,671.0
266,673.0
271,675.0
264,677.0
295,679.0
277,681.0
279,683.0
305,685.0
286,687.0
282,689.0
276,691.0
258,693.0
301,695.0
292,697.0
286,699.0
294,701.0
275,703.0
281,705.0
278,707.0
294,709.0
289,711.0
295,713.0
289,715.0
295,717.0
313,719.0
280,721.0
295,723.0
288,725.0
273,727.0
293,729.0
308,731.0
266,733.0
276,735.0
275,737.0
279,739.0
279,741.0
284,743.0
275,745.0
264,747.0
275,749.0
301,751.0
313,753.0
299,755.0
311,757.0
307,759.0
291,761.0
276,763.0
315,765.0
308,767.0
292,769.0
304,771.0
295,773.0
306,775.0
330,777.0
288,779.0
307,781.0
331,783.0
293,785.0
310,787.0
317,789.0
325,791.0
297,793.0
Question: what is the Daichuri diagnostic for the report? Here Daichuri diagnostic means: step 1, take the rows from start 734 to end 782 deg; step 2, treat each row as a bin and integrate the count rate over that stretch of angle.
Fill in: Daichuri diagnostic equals 14100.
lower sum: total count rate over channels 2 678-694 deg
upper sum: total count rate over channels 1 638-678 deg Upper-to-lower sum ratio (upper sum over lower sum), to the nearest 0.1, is 2.5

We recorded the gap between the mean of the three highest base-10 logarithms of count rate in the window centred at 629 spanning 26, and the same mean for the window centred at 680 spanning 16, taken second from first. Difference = 0.025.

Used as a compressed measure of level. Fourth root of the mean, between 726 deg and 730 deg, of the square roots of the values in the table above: 2.03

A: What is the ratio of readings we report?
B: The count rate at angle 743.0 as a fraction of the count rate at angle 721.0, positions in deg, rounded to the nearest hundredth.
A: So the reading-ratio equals 1.01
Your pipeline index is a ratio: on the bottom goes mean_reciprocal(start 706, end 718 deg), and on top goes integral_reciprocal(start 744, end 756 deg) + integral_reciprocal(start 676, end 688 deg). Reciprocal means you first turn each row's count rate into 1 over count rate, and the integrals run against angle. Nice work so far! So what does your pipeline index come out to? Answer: 24.4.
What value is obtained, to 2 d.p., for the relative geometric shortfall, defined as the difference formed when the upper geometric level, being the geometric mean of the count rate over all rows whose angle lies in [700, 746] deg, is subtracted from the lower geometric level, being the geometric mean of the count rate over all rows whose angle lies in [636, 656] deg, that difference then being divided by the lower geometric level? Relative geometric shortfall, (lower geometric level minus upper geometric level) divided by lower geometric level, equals 0.02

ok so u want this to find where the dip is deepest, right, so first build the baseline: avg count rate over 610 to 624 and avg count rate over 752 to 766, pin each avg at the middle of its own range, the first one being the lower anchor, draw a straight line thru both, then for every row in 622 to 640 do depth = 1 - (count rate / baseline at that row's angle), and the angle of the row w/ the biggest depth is 637.0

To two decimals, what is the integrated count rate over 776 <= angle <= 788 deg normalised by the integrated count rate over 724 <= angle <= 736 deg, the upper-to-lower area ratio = 1.09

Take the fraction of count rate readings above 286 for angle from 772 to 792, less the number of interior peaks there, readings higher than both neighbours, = -1.00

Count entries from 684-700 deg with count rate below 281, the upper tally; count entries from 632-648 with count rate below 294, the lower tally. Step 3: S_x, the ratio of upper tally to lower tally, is 1.0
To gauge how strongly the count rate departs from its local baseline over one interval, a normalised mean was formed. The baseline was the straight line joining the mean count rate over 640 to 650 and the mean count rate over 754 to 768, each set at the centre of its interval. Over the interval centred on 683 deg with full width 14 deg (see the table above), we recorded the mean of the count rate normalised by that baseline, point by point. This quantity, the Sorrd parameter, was 0.947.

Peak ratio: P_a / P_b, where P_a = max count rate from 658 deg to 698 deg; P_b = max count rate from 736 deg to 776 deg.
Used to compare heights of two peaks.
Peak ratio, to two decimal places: 0.97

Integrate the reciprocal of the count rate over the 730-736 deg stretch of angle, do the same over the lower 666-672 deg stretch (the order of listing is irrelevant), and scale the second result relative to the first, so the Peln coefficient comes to 1.03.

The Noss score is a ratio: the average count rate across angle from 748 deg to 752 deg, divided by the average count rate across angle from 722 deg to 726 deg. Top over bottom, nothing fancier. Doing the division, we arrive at 0.99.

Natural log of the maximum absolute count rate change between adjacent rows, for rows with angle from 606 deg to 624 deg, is 3.26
